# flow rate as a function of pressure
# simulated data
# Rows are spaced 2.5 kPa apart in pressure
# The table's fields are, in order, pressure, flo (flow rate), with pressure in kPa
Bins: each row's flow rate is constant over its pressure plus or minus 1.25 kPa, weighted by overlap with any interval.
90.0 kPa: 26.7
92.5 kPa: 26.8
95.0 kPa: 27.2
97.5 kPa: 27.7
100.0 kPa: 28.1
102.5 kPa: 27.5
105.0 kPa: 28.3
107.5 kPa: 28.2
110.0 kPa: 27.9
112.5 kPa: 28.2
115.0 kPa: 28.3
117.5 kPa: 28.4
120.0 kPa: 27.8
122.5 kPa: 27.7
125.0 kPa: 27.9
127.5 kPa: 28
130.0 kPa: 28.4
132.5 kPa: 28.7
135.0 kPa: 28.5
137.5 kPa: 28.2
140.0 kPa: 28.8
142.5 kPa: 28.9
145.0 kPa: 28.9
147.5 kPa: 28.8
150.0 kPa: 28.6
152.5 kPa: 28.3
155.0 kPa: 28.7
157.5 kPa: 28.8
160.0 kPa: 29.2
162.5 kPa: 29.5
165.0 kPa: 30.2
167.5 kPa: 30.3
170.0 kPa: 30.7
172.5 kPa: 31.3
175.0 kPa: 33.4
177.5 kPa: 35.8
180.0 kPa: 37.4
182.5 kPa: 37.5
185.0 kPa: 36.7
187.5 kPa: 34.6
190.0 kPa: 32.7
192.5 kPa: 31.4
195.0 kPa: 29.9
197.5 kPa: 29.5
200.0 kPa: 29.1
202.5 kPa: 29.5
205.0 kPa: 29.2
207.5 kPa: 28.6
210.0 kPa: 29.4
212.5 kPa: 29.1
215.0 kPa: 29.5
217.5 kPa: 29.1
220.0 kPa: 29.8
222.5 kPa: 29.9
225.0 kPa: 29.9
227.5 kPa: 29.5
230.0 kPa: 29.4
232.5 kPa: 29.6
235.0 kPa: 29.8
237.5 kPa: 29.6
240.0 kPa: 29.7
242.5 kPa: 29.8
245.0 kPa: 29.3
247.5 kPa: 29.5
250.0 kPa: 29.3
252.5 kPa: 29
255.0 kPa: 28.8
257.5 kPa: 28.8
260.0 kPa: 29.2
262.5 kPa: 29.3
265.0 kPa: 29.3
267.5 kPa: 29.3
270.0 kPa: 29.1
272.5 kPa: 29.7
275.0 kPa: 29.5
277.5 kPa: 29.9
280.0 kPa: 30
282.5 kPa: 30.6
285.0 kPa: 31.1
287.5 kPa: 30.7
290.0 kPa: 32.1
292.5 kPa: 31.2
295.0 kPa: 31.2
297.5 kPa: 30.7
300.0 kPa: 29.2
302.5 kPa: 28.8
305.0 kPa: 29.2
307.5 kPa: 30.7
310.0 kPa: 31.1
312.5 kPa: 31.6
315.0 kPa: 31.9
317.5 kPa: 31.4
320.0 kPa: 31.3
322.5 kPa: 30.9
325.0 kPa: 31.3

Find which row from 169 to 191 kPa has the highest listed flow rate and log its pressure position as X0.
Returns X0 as 182.5 kPa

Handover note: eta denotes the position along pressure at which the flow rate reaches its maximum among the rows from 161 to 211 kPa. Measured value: 182.5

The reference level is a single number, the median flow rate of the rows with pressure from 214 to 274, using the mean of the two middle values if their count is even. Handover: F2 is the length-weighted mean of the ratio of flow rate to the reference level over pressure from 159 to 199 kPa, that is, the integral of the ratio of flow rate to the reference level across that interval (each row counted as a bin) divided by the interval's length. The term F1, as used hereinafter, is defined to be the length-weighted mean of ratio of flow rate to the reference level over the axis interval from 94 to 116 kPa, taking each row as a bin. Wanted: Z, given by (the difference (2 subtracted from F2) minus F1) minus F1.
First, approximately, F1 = 0.95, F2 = 1.10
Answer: -2.794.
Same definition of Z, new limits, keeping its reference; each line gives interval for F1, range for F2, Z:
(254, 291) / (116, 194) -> -2.991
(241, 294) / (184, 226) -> -2.990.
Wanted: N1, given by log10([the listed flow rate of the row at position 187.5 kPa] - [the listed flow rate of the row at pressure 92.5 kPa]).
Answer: 0.89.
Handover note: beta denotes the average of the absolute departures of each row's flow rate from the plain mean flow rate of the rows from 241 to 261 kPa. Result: 0.3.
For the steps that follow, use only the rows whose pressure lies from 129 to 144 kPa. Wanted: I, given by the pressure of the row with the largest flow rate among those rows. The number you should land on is 142.5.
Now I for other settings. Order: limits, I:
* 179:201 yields 182.5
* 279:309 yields 290.0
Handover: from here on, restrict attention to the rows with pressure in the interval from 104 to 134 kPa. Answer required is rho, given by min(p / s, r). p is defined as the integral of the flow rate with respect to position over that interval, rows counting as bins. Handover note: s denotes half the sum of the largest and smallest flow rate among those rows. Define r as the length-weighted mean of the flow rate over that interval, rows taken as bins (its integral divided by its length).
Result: 28.2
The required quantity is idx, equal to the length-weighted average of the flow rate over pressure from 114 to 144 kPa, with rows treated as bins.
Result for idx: 28.3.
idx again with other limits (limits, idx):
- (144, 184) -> 31.1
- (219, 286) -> 29.6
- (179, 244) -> 30.7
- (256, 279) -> 29.3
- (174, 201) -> 33.5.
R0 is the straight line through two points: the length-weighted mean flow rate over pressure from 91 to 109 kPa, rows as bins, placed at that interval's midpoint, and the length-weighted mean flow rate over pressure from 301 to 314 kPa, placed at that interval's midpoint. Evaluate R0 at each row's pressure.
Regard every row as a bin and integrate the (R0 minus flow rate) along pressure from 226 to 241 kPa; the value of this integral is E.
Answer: -4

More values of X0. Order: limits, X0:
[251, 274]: 272.5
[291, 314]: 312.5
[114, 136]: 132.5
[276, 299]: 290.0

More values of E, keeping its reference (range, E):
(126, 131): -1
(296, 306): 7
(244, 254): 3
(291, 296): -6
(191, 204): -13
